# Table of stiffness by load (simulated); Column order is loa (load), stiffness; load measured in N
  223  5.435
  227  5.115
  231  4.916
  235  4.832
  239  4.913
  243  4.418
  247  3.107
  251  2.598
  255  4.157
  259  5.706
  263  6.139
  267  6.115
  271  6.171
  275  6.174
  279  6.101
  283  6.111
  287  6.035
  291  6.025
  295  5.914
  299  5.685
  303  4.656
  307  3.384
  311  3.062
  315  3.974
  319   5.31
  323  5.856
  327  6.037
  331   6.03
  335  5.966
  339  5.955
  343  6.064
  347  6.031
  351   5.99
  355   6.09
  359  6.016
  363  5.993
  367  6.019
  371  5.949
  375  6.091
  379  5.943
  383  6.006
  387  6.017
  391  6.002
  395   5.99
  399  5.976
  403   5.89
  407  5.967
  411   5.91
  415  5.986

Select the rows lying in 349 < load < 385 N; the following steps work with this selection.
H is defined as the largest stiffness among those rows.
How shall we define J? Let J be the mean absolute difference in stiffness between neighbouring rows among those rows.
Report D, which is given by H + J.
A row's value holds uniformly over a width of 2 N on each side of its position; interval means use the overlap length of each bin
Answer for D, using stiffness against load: 6.17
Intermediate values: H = 6.091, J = 0.08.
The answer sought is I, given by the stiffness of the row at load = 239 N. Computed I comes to 4.913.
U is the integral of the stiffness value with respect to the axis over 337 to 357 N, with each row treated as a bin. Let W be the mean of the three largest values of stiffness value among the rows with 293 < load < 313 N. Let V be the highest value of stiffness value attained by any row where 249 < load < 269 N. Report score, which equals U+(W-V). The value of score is 120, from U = 121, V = 6.139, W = 5.42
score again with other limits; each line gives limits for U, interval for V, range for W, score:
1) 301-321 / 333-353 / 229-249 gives 80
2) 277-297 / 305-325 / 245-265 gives 120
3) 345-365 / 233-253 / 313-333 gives 122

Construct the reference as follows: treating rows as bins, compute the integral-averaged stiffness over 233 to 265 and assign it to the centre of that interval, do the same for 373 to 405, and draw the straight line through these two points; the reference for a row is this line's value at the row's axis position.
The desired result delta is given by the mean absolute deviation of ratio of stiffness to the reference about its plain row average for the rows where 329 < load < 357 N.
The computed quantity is 0.01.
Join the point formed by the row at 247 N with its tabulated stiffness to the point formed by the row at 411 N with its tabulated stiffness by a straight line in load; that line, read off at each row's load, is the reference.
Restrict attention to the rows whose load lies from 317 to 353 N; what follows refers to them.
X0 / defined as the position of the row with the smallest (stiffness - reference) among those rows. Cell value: 319 N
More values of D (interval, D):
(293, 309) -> 6.76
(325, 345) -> 6.11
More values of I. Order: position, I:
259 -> 5.706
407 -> 5.967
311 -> 3.062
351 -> 5.99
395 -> 5.99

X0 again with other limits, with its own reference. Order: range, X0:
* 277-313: 311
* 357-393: 391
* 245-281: 251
